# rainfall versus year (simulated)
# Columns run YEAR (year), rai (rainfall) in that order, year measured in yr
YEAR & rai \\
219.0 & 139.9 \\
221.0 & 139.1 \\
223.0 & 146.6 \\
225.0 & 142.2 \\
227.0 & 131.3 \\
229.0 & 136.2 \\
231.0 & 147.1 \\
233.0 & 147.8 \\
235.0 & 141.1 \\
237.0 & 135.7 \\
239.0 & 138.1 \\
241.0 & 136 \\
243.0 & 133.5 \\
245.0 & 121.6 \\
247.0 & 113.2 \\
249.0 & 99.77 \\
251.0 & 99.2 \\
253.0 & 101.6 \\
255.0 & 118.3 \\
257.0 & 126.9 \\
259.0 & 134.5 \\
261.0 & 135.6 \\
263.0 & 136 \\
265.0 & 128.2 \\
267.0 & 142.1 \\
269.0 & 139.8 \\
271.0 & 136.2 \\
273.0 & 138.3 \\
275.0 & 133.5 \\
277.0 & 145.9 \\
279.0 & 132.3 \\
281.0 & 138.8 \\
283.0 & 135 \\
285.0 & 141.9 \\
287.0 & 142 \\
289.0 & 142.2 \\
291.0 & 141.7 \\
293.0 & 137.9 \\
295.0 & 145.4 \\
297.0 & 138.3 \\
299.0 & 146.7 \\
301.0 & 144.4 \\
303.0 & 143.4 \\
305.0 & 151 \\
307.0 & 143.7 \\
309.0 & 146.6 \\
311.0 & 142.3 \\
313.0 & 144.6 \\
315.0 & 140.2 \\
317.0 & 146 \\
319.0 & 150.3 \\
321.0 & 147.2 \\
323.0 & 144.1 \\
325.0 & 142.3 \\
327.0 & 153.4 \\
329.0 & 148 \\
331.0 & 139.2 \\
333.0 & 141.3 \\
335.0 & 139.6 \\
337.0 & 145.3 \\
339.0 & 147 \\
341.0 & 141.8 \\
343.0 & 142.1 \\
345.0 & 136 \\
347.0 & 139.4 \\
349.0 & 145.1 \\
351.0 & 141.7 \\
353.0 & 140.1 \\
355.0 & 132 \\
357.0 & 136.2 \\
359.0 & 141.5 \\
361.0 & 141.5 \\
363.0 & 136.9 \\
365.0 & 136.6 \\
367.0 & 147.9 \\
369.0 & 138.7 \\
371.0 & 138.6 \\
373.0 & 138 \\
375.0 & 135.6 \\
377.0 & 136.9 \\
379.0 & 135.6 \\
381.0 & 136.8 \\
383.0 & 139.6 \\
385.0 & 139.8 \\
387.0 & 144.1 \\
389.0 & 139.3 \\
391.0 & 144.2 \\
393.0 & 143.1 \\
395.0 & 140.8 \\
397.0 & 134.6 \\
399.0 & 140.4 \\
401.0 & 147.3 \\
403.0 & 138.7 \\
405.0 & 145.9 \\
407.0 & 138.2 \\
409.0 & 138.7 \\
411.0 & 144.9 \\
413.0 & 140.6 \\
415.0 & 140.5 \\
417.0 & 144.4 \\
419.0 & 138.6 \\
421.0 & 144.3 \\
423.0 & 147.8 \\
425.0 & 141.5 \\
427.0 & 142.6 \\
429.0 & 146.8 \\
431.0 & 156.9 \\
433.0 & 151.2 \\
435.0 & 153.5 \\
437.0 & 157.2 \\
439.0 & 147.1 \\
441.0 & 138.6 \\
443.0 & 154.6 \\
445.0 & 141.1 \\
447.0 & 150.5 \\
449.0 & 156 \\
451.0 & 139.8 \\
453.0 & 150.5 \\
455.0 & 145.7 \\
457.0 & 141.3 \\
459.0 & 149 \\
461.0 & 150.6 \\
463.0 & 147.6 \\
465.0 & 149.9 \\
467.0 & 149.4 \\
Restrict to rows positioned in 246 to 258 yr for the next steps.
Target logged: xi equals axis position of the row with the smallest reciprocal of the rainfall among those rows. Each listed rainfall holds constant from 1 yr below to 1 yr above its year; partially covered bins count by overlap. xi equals 257.0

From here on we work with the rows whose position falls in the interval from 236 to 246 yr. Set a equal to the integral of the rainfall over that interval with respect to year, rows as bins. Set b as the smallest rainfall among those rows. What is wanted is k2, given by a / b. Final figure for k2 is 10.9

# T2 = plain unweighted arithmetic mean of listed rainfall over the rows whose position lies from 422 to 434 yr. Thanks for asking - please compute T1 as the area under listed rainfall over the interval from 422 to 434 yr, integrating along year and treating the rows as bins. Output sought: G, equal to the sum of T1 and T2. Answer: 1921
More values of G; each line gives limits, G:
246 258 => 1428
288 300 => 1846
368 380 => 1784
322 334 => 1881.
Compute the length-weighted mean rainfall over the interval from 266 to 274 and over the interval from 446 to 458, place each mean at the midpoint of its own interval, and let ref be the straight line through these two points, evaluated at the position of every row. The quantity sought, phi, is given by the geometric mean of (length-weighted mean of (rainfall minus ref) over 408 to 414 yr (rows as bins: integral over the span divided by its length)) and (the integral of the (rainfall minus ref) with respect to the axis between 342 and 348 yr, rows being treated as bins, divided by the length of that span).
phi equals 3.7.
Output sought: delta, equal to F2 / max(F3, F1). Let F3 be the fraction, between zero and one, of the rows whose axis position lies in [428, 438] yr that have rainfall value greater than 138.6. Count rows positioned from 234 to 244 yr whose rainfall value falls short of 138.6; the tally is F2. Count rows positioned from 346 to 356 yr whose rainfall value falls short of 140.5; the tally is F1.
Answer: 1.3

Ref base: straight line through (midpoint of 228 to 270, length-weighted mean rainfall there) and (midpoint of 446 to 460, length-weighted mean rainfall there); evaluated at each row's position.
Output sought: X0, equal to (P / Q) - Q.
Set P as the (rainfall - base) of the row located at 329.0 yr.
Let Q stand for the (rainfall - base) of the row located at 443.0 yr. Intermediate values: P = 12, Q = 8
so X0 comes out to -6.5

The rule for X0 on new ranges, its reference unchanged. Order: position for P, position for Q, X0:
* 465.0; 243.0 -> -4.6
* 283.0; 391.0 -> -1.0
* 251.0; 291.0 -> -12.2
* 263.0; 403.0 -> 3.0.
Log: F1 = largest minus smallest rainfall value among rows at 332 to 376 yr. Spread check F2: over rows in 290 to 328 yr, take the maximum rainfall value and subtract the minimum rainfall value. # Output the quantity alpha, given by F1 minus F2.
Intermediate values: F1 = 16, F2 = 15.5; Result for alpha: 0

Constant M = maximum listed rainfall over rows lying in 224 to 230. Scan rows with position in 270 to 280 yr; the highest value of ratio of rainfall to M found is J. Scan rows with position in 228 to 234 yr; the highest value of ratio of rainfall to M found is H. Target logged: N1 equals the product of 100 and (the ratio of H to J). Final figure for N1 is 101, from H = 1.04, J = 1.03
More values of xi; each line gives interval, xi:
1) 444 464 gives 449.0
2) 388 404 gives 401.0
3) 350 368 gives 367.0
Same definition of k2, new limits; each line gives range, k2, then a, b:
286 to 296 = 10.3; 1418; 137.9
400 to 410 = 10.3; 1418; 138.2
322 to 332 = 10.4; 1454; 139.2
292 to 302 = 10.3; 1425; 137.9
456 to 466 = 10.5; 1477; 141.3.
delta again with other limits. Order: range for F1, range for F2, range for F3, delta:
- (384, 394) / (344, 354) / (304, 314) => 0.5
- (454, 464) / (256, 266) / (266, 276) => 12.5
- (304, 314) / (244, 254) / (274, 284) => 12.5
